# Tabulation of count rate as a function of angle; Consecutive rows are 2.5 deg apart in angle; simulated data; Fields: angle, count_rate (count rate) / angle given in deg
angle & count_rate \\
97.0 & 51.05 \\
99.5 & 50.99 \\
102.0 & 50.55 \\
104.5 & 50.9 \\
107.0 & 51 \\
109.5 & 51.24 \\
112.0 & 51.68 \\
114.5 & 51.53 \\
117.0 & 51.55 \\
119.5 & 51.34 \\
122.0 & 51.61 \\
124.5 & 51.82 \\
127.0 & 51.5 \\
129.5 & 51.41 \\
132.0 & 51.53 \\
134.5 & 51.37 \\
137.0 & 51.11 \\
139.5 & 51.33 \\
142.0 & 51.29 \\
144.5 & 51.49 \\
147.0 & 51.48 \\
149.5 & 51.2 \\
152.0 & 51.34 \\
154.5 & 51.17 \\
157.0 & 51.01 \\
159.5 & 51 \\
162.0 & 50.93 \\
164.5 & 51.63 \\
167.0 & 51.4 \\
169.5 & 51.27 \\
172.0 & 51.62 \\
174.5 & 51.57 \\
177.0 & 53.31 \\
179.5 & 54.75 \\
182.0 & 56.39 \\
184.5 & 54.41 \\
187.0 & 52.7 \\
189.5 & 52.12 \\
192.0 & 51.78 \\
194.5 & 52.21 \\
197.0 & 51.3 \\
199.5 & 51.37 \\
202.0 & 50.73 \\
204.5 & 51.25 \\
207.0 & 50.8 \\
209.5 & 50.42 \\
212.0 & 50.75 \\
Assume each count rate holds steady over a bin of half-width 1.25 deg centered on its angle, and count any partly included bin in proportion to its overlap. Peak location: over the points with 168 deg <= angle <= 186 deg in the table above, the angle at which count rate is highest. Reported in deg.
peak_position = 182.0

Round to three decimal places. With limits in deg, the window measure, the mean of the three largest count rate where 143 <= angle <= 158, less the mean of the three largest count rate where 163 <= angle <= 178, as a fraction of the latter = -0.014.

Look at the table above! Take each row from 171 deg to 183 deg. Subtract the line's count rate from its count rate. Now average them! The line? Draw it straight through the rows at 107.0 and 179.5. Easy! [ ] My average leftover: -1.1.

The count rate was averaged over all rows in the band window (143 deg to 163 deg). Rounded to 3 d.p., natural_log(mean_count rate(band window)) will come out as 3.936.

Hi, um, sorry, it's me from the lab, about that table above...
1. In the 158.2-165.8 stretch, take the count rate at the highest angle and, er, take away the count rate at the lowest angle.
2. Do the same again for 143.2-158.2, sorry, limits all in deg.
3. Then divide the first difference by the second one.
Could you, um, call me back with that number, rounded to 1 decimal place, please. -1.3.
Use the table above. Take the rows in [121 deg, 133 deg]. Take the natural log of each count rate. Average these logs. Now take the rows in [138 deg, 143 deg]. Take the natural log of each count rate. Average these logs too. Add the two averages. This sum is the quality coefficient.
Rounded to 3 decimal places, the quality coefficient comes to 7.881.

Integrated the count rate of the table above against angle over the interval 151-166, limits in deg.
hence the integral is 768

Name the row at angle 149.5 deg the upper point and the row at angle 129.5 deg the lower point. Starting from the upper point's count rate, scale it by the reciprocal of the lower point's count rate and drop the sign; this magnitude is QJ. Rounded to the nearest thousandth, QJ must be 0.996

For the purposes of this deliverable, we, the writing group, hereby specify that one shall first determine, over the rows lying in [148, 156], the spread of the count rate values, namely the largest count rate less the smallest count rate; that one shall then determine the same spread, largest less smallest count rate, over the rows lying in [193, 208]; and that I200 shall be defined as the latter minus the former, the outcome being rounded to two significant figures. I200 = 1.3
